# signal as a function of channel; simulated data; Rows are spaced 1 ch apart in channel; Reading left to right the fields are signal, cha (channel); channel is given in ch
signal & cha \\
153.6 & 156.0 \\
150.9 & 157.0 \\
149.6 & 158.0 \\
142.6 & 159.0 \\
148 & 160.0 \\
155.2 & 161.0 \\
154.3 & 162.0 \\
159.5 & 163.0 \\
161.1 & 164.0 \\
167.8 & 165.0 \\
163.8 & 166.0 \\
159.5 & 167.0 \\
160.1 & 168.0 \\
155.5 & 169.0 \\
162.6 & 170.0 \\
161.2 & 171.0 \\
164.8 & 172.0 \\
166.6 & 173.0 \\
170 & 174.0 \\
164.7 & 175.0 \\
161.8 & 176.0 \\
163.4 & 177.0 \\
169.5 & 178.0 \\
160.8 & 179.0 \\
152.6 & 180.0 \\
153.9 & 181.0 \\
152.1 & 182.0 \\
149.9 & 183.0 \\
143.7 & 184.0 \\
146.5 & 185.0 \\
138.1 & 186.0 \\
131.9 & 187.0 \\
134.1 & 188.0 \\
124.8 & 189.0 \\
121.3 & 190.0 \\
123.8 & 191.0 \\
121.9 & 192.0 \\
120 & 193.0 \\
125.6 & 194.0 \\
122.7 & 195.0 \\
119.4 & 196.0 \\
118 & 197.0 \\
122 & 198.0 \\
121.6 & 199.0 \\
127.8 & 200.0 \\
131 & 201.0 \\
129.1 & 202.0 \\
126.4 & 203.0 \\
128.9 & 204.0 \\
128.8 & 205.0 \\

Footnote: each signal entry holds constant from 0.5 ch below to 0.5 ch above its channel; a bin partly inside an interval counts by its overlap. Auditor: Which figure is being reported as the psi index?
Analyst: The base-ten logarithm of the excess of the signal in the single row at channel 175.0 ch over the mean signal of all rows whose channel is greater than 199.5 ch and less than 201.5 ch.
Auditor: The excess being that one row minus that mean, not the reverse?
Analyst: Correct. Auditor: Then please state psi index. 1.55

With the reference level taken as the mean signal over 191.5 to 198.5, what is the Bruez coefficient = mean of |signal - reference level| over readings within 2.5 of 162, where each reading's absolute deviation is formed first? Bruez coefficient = 34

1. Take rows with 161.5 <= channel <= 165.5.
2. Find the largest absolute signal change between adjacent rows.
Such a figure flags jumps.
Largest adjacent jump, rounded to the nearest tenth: 6.7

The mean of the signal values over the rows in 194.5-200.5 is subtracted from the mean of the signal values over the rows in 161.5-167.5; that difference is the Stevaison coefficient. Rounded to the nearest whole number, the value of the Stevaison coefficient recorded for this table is 39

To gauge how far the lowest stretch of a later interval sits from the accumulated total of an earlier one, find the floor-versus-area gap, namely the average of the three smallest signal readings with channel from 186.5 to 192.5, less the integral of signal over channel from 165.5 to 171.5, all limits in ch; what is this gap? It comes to -840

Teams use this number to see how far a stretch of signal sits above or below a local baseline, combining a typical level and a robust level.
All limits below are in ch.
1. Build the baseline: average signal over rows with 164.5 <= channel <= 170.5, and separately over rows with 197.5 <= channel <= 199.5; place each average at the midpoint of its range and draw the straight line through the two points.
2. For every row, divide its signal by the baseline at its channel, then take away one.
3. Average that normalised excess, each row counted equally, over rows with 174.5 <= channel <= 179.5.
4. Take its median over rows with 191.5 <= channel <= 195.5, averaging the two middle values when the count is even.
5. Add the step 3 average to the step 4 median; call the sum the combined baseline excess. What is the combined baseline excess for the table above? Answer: 0.05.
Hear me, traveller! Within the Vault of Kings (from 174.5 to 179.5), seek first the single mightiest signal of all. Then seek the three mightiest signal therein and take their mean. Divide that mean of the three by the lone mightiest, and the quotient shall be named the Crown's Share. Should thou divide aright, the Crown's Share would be 0.979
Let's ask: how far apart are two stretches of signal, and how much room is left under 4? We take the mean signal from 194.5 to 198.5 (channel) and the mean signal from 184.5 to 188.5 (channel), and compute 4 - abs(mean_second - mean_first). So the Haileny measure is -13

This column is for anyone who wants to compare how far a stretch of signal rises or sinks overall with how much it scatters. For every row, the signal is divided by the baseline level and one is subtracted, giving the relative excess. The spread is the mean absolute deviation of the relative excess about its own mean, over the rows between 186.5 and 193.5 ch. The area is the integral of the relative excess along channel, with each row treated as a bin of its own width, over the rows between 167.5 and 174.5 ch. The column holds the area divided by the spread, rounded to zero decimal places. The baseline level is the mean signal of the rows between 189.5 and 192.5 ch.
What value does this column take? 66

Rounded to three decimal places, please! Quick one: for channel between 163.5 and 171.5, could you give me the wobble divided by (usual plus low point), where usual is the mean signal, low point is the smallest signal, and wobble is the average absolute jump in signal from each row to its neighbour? 0.013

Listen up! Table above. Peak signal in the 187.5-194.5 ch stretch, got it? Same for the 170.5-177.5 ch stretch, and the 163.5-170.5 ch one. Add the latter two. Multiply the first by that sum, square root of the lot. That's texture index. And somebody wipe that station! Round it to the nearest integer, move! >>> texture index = 213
